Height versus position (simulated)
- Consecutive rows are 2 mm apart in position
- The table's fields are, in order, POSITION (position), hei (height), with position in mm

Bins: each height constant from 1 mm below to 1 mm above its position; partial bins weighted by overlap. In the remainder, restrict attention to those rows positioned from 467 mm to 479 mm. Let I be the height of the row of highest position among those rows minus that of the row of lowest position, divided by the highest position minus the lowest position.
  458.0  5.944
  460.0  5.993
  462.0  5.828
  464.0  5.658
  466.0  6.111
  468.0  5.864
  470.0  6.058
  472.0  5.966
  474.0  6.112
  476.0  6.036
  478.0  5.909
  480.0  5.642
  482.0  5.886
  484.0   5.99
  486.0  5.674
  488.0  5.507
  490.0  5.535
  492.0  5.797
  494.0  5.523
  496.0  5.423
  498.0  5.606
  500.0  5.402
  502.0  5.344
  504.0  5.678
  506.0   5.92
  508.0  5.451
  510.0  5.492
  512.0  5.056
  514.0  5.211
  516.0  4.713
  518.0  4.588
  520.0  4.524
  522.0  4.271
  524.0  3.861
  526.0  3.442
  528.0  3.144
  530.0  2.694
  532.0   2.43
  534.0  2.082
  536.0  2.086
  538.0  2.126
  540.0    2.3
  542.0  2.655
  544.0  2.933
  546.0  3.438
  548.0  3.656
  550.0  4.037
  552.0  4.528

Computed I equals 0.00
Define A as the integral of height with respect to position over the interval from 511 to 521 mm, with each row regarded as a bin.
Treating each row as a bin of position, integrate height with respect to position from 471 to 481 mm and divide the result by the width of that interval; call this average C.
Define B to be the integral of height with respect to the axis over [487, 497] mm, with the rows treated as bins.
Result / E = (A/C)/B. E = 0.15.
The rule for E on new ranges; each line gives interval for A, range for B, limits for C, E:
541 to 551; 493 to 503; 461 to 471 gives 0.10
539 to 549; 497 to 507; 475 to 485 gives 0.09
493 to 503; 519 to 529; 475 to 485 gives 0.24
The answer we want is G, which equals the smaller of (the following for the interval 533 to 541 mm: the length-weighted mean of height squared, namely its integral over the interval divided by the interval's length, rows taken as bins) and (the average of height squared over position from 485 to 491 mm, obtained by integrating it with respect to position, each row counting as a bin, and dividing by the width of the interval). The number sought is 5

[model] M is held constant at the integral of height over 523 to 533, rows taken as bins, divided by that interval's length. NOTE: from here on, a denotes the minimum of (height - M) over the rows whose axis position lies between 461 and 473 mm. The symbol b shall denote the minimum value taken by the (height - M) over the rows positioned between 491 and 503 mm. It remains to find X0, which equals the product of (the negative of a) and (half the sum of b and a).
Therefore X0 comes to -6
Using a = 2.5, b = 2.2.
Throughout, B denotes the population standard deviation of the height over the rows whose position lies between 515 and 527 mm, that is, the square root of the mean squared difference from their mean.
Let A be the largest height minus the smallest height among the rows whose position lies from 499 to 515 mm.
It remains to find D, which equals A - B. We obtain 0.4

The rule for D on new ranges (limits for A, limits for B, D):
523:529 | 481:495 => 0.5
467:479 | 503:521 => -0.2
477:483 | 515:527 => -0.2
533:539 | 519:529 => -0.5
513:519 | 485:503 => 0.5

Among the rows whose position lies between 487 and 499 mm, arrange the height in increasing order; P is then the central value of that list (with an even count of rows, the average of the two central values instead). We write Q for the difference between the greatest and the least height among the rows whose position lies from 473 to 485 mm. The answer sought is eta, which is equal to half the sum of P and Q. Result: 3.00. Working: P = 5.53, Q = 0.47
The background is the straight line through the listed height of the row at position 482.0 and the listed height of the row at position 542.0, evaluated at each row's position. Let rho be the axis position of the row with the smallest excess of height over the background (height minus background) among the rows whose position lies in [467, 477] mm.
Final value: 468.0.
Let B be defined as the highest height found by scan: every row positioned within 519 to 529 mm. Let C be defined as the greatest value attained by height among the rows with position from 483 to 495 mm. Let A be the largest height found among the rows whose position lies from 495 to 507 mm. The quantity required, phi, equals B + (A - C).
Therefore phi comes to 4.5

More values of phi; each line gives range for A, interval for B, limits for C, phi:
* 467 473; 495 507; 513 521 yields 6.8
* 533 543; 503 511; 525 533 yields 5.1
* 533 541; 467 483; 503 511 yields 2.5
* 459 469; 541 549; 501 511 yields 3.8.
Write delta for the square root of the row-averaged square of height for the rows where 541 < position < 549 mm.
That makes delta 3.2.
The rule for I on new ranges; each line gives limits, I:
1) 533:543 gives 0.07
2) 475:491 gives -0.04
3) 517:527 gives -0.14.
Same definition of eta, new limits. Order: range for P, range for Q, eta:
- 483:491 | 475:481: 3.00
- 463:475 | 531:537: 3.18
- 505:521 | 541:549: 3.07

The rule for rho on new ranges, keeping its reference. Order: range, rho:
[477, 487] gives 480.0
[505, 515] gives 512.0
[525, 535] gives 534.0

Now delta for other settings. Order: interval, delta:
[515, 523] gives 4.5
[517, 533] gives 3.7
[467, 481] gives 5.9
